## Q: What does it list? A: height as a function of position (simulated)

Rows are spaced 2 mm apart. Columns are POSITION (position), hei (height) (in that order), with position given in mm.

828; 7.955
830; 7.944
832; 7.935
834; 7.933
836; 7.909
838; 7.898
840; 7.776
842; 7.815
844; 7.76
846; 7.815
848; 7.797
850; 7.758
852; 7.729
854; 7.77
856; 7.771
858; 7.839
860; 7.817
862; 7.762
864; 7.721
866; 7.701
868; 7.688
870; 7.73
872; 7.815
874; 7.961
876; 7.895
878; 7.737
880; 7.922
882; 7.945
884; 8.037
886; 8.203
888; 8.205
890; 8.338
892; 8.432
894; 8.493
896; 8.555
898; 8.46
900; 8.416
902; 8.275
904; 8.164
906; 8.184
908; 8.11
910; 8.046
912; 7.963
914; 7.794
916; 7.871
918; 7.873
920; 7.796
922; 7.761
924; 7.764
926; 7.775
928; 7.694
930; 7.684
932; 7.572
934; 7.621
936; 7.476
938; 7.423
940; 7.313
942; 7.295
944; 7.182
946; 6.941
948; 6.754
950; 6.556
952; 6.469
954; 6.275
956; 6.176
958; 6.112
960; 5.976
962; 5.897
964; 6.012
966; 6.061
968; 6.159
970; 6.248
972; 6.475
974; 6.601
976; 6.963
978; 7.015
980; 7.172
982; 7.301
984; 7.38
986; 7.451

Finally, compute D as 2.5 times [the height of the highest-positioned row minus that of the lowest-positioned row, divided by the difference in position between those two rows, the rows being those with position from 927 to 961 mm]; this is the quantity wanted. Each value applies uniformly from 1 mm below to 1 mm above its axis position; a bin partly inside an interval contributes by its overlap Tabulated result -0.134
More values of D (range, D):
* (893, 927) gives -0.056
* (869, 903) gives 0.043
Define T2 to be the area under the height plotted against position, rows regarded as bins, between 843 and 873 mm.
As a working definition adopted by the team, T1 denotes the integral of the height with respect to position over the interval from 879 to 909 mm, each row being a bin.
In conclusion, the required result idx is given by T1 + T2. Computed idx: 480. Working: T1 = 247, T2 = 233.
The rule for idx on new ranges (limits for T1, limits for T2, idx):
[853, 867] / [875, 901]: 322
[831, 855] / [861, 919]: 654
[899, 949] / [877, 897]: 549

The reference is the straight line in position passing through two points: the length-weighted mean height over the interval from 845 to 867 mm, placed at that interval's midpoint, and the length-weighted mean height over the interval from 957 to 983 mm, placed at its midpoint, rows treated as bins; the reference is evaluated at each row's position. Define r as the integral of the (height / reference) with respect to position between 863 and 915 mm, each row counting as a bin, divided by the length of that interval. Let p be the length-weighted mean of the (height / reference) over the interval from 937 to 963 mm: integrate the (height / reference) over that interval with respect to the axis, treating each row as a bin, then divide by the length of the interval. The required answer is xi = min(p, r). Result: 0.99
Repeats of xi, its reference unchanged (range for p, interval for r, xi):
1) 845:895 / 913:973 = 1.03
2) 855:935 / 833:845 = 0.99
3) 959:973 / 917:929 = 0.94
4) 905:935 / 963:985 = 1.04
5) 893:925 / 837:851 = 0.99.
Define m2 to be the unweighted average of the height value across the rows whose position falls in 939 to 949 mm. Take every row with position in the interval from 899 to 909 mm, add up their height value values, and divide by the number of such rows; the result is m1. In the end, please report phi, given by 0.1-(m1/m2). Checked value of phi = -1.06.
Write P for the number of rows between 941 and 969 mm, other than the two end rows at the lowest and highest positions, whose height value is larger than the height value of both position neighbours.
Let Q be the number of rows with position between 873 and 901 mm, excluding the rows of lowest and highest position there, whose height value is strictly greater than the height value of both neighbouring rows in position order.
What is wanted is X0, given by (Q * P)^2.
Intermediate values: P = 0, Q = 1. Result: 0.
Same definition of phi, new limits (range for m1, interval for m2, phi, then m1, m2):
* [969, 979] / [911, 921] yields -0.75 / 6.7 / 7.86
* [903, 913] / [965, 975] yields -1.18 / 8.1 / 6.31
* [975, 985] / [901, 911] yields -0.78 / 7.2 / 8.16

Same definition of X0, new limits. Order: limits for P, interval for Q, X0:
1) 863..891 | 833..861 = 9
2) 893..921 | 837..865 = 81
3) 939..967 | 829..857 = 0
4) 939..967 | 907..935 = 0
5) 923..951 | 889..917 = 16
